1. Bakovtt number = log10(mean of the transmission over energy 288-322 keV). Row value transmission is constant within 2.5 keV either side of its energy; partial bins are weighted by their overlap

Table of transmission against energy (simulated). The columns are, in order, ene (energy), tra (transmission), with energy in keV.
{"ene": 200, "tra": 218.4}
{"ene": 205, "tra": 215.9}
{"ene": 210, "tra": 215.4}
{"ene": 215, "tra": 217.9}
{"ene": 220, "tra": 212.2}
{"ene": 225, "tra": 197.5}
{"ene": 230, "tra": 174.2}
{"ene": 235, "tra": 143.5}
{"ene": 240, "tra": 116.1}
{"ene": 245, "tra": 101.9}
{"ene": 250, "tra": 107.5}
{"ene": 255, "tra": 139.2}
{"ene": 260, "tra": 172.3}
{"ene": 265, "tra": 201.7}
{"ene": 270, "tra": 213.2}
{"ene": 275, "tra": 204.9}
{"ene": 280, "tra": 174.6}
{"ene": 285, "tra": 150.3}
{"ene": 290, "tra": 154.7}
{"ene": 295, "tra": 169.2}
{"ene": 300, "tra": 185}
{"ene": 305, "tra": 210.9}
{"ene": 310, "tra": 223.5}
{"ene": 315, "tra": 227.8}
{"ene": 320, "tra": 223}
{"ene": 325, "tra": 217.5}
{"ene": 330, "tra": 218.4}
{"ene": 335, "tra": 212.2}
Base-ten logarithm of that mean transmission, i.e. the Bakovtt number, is 2.30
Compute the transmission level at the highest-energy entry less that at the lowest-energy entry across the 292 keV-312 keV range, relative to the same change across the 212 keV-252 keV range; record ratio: -0.5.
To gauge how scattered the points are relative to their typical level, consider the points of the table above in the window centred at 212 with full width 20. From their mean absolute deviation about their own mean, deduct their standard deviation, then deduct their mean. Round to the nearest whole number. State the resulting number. -216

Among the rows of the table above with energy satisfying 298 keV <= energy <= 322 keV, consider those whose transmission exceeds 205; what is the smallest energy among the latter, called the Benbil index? 305 keV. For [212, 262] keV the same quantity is 215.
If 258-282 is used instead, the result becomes 270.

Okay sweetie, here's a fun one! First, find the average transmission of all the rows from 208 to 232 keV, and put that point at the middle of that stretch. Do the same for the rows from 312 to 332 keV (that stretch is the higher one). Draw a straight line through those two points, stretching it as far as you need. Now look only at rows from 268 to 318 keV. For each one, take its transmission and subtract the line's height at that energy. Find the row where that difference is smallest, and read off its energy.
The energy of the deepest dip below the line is 285 keV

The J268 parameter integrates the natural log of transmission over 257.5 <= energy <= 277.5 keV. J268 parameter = 106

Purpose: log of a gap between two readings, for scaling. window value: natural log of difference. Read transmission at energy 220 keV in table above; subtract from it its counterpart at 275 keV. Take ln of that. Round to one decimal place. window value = 2.0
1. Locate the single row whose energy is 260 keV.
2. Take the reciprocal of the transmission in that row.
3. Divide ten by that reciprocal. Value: 1723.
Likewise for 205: 2159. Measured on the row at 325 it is 2175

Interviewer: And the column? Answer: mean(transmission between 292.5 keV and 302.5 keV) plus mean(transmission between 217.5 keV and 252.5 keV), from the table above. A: 328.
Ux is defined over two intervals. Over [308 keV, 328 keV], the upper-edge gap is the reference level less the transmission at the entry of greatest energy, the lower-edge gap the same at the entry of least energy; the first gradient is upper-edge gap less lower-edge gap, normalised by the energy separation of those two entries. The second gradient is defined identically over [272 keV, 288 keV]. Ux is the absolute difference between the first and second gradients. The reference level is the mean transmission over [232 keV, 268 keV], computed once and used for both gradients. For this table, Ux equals 5.1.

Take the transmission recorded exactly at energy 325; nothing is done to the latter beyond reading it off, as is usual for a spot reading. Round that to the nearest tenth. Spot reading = 217.5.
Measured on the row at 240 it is 116.1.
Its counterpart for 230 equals 174.2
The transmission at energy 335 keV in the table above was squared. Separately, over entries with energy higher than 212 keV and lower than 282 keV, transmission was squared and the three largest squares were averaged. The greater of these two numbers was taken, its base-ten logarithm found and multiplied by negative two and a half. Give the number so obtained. -11.7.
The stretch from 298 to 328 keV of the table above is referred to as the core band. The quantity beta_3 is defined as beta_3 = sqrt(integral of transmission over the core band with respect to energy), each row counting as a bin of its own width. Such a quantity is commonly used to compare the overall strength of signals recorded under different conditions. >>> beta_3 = 80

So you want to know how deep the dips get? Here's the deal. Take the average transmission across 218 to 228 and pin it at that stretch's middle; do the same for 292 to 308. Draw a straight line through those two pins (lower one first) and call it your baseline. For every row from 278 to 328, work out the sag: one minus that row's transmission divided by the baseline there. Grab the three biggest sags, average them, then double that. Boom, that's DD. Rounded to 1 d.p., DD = 0.3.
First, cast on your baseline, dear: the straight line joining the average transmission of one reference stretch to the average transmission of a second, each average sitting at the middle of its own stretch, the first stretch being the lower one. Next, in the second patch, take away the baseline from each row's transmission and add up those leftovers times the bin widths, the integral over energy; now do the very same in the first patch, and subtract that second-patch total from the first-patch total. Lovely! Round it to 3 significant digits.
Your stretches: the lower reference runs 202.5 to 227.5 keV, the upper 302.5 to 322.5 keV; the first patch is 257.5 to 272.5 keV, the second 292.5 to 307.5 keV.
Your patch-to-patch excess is 162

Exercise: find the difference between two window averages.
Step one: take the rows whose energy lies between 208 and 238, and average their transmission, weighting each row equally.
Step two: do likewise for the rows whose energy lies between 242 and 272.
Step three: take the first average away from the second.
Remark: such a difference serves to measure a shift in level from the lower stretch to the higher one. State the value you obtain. -37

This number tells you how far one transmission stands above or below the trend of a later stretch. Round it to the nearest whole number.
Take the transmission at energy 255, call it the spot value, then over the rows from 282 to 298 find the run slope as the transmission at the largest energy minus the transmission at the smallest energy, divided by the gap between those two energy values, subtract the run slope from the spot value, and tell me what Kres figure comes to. 137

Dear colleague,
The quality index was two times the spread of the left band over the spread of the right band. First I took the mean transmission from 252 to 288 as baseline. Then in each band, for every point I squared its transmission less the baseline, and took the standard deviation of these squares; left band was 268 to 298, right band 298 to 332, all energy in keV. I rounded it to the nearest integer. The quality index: 1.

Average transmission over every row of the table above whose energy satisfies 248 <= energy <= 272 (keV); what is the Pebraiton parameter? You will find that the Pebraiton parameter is 167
